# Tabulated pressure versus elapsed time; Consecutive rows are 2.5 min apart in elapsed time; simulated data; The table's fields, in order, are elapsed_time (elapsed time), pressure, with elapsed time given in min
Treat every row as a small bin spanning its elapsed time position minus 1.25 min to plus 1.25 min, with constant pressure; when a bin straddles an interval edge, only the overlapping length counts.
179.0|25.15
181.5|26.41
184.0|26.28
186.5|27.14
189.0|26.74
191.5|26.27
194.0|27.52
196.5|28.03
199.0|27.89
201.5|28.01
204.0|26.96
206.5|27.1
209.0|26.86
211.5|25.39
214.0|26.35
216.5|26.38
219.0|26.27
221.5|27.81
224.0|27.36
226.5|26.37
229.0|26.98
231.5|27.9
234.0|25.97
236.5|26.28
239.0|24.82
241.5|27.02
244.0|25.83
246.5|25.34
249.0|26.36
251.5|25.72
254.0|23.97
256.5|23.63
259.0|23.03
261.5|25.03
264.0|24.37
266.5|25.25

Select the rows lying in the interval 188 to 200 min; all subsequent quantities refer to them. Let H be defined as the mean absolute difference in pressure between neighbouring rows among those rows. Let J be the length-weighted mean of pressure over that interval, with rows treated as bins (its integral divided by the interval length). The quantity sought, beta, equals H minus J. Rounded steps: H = 0.6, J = 27.3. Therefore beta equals -26.7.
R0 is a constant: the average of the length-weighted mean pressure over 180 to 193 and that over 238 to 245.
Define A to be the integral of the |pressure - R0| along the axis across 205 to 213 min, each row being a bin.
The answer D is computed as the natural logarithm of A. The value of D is 1.8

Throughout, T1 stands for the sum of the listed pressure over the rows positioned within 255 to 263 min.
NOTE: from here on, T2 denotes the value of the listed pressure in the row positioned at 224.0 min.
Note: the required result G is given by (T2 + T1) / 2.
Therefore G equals 49.5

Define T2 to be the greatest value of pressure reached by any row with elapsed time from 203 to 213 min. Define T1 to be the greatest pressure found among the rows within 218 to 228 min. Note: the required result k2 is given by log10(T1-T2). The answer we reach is -0.15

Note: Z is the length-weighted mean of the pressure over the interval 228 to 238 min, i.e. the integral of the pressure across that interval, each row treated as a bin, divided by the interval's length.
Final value 26.7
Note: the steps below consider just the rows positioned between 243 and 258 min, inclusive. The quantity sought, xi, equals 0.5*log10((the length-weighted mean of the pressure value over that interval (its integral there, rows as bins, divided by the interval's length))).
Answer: 0.700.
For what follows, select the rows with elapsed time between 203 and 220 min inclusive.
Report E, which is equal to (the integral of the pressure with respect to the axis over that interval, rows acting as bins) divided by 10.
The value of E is 45.0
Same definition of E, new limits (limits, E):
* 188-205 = 46.5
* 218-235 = 45.9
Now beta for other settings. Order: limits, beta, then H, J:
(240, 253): -25.2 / 0.8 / 26.0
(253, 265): -23.1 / 0.9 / 24.0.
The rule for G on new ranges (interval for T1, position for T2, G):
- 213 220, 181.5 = 52.7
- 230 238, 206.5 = 53.6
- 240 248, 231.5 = 53.0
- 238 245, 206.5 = 52.4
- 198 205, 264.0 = 53.6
